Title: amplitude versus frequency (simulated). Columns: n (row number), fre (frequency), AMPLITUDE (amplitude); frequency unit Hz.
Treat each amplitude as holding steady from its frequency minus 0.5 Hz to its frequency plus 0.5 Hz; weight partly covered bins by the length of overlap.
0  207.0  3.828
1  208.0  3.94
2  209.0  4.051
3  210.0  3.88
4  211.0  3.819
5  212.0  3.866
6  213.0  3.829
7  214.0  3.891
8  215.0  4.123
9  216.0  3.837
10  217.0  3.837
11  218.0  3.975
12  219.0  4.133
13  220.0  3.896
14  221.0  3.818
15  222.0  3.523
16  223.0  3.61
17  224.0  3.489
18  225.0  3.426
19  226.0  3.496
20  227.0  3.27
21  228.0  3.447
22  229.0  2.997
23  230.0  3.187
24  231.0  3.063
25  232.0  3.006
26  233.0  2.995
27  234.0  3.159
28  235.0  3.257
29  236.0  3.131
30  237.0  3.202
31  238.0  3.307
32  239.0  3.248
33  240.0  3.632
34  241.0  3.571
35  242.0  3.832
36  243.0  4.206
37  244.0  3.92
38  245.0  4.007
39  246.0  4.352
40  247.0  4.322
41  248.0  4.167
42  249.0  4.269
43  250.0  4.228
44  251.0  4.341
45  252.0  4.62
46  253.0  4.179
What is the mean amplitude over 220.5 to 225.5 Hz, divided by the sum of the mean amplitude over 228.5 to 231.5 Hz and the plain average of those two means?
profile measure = 0.557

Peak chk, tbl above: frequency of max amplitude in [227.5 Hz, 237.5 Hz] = 228.0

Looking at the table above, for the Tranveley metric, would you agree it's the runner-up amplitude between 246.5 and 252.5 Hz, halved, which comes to 2.17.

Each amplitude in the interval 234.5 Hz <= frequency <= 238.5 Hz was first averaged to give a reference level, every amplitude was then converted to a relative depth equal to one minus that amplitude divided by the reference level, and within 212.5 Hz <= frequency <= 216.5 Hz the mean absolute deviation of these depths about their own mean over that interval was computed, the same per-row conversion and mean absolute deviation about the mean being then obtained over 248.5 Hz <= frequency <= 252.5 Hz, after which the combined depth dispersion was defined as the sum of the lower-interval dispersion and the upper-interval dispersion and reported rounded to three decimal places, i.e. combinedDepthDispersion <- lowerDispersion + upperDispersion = 0.071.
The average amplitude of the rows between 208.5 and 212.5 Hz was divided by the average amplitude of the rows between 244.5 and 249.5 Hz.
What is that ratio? 0.92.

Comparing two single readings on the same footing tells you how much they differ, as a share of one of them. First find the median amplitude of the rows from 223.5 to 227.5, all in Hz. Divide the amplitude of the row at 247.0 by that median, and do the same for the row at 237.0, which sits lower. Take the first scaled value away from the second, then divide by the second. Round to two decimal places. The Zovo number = -0.35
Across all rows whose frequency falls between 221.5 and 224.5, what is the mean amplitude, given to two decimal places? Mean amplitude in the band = 3.54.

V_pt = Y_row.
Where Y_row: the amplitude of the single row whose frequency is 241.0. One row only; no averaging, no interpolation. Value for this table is 3.571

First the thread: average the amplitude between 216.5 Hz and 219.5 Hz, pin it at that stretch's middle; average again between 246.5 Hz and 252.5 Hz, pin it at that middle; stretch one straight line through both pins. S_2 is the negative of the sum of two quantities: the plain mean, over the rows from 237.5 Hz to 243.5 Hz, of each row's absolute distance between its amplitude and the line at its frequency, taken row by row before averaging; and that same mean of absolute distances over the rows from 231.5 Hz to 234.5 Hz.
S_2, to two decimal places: -1.69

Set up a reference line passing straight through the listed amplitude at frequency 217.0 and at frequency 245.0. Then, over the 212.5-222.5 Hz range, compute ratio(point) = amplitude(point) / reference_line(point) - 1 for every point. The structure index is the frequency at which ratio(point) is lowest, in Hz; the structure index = 222.0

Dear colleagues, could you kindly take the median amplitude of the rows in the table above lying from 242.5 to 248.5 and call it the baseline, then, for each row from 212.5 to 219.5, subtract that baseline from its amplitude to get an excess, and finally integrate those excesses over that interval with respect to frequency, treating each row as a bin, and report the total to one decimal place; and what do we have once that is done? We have -1.7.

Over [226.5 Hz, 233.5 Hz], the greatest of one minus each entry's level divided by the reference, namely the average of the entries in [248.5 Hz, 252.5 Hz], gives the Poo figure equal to 0.31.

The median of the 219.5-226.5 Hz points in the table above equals 3.5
